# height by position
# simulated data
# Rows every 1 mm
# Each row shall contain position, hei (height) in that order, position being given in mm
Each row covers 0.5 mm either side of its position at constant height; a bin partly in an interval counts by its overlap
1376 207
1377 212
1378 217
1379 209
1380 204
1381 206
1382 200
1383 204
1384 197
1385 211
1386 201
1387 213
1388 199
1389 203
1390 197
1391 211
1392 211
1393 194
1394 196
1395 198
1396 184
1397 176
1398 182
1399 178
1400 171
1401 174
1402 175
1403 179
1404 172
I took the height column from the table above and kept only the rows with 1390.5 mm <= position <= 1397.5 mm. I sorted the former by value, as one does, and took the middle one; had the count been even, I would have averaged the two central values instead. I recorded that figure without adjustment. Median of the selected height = 196.0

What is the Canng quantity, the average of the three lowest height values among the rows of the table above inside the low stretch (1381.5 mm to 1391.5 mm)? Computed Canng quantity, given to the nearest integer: 198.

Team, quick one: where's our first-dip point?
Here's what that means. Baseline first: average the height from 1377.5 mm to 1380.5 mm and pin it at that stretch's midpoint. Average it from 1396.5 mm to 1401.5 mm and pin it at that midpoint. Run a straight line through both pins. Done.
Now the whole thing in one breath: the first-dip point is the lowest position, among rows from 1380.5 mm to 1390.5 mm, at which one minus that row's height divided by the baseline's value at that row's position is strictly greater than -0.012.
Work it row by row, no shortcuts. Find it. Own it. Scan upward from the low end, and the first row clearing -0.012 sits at 1381 mm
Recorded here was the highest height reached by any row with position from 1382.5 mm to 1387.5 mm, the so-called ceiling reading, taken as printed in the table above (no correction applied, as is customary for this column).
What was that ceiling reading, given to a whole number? 213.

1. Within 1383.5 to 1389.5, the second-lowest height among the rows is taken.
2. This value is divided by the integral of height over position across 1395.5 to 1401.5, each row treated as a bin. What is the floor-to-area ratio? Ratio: 0.187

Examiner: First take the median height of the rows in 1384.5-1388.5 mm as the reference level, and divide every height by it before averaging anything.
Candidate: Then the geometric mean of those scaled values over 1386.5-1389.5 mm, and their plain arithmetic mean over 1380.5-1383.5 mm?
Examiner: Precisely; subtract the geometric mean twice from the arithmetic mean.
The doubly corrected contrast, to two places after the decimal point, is -1.00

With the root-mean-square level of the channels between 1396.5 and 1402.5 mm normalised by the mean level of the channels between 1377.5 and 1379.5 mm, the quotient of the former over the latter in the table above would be 0.826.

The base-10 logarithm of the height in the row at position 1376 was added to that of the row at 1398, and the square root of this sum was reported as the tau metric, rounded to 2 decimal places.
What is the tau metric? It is 2.14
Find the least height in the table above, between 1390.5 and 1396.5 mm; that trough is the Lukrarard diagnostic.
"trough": 184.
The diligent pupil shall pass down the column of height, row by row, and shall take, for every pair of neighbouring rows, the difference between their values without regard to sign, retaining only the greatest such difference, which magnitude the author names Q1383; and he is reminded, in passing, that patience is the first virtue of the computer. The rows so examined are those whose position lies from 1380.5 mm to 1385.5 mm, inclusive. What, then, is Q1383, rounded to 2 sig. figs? 14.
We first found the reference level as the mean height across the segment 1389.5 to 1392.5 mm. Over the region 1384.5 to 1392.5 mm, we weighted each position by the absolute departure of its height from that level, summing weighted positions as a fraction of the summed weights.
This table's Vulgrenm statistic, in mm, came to 1388.5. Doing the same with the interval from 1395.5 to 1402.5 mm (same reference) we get 1399.2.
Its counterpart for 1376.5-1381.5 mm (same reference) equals 1378.1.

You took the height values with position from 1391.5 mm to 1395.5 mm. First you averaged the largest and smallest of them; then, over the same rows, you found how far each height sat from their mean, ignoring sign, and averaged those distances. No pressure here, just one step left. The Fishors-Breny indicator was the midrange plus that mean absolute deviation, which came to 208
